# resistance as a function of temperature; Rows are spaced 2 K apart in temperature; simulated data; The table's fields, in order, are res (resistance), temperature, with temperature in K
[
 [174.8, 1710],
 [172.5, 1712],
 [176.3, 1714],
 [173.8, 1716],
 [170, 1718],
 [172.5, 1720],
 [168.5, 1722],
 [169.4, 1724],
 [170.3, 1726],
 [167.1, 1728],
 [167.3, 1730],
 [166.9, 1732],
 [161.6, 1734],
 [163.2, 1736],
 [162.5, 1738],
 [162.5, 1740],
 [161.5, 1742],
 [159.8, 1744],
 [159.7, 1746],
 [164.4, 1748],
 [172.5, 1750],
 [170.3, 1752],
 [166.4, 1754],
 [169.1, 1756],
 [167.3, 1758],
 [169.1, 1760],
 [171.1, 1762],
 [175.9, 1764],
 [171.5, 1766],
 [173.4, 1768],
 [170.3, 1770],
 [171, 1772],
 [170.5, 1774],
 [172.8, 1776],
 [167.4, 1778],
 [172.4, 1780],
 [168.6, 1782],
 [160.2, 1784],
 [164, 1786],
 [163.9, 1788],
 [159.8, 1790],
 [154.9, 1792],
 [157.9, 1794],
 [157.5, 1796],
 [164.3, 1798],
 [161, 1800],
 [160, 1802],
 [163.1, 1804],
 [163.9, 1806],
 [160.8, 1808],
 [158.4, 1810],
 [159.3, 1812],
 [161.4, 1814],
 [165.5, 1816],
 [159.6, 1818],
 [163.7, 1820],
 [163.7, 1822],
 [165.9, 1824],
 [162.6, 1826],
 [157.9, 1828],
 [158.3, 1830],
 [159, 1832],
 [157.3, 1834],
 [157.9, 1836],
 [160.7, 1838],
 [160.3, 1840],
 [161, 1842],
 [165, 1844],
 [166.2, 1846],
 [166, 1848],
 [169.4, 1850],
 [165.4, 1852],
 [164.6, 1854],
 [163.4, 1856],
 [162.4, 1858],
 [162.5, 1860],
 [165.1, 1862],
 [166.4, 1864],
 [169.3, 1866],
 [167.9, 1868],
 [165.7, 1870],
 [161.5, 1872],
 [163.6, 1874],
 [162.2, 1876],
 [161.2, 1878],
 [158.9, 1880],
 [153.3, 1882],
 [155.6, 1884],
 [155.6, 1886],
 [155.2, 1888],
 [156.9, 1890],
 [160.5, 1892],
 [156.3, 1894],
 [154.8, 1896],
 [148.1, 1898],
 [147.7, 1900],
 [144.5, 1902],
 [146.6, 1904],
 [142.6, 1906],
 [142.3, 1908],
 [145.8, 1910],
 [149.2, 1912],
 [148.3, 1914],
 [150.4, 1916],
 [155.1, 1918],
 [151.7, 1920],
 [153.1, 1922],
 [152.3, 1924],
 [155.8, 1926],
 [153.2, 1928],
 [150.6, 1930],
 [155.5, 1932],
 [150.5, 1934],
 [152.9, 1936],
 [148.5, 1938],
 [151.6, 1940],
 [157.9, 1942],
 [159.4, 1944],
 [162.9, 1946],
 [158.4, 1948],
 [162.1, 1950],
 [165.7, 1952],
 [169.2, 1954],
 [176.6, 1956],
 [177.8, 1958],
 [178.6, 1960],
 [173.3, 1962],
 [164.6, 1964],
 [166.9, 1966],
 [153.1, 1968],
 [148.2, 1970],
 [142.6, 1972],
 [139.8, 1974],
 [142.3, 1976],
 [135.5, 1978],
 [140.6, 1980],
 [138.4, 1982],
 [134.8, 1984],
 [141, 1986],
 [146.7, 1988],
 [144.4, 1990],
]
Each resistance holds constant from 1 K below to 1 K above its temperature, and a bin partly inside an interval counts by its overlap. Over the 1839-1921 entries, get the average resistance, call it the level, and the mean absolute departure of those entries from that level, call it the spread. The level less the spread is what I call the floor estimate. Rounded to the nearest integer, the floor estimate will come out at 151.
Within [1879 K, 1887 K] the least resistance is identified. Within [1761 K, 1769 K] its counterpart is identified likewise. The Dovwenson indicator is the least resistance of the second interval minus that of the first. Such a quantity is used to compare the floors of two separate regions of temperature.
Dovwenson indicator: 18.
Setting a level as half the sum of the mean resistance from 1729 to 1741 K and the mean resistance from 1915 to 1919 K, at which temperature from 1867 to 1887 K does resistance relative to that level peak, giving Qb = 1868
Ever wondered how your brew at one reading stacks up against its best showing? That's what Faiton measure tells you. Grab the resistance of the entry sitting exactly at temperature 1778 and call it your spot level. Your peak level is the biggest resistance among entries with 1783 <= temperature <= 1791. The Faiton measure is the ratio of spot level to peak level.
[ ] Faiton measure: 1.02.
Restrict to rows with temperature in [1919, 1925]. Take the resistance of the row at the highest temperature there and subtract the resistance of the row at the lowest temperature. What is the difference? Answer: 1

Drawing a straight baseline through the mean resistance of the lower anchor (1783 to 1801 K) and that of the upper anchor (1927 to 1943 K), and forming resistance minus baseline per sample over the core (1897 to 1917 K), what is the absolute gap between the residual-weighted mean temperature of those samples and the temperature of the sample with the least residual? 1.8 K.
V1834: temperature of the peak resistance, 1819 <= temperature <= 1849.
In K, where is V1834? 1846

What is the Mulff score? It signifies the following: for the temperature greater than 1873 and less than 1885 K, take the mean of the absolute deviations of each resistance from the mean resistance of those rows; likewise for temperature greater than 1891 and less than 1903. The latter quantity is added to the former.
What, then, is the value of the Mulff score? 8.4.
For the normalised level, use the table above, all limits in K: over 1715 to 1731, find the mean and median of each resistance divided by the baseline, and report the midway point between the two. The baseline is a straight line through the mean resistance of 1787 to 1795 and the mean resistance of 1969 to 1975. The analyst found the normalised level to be 1.03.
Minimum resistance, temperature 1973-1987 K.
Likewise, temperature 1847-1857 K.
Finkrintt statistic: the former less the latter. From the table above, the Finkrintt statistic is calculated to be -29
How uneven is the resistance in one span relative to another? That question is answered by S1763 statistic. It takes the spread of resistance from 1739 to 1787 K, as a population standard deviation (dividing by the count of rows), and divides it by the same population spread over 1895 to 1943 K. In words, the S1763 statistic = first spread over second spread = 1.1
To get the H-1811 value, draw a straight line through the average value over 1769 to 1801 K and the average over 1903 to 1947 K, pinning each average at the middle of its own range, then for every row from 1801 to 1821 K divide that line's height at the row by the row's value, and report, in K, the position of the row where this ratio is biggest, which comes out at 1810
